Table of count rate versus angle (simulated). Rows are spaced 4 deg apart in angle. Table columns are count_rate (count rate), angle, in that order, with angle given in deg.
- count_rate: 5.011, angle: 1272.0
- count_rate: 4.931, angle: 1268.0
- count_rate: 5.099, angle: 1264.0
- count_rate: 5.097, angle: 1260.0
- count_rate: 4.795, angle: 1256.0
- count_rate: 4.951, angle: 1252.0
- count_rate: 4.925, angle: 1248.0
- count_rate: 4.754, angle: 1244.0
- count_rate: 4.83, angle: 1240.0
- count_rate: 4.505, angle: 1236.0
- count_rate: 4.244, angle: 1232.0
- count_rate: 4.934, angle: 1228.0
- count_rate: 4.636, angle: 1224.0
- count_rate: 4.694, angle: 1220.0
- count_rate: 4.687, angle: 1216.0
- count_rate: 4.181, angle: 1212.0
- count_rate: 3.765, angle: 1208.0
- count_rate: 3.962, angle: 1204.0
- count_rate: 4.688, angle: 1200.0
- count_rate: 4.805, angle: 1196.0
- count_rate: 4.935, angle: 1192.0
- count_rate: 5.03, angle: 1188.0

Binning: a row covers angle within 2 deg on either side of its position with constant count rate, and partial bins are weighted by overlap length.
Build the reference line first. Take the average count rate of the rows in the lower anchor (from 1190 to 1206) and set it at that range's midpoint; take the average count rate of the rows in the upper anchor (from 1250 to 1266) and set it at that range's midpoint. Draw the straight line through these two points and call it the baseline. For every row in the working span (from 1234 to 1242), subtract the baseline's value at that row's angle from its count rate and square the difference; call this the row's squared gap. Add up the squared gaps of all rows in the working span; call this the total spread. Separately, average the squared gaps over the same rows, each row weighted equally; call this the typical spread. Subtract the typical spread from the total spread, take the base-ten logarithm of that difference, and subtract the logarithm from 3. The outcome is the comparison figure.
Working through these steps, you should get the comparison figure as 4.2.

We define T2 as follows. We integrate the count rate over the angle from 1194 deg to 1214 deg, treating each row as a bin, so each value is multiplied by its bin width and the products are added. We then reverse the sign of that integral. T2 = -85.6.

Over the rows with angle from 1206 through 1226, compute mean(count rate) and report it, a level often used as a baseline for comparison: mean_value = 4.4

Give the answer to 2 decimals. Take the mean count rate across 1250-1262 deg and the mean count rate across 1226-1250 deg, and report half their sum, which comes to 4.82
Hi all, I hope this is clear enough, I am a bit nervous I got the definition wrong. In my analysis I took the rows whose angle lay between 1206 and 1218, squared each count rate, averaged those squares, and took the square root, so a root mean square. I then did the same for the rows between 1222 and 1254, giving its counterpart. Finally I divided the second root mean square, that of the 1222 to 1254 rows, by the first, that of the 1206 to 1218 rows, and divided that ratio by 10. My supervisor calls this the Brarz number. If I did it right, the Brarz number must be 0.112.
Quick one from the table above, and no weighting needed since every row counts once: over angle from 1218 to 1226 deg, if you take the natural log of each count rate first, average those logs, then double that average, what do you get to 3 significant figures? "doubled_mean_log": 3.08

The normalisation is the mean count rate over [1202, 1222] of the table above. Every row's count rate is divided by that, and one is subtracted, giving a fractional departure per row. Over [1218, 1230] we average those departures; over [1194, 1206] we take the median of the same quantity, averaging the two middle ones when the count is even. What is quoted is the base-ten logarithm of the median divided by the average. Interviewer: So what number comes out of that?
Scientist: -0.063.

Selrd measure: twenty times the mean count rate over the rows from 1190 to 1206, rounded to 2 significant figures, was 92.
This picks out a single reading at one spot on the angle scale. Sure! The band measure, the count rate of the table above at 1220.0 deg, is 4.694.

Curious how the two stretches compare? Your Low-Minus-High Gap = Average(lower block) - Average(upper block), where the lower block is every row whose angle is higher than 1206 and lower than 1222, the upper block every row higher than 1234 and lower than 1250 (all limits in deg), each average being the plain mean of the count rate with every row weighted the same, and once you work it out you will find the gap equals -0.42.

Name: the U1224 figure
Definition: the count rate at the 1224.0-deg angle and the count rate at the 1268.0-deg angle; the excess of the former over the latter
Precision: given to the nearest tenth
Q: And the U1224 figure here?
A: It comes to -0.3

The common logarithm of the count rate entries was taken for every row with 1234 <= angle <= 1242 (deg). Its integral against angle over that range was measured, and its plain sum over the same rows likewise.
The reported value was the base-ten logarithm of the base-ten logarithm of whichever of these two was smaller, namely -0.90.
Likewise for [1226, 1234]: -0.92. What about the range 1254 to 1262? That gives -0.85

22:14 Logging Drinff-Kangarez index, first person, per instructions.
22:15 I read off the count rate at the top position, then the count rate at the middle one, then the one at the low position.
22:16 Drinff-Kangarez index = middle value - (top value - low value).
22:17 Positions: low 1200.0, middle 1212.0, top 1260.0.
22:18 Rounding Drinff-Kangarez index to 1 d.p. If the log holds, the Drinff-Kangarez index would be 3.8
